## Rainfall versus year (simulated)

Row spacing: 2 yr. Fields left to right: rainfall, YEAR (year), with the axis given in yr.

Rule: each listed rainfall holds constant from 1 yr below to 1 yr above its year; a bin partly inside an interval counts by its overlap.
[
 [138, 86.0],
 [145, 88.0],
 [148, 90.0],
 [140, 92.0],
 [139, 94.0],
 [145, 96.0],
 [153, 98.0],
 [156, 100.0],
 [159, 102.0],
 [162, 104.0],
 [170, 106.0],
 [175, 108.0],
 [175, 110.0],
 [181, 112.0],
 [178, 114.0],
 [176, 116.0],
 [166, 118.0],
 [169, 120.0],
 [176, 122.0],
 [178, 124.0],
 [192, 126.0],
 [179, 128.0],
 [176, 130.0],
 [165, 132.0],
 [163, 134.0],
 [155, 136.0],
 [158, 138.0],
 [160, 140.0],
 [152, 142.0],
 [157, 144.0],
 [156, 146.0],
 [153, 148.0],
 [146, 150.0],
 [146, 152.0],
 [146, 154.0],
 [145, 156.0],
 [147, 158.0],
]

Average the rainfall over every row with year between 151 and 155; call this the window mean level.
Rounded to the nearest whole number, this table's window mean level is 146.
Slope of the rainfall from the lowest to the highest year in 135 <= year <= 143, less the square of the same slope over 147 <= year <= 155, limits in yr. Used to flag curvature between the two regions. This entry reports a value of -1.9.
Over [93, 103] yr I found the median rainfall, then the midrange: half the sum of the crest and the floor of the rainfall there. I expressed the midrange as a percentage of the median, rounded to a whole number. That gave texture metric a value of 97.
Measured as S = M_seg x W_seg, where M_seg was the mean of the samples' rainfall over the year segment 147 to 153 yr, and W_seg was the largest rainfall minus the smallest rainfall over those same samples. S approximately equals 1038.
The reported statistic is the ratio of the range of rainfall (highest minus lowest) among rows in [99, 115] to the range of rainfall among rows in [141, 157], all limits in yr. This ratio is 2.1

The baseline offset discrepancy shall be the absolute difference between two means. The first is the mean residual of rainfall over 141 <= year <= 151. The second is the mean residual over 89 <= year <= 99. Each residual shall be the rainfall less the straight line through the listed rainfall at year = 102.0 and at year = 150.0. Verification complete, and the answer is 22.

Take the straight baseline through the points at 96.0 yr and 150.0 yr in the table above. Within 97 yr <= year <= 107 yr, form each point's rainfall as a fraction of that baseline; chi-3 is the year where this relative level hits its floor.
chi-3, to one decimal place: 98.0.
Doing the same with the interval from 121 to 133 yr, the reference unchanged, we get 132.0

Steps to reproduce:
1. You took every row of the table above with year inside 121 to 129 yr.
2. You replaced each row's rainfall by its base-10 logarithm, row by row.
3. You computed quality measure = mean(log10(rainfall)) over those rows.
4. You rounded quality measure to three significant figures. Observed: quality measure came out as 2.26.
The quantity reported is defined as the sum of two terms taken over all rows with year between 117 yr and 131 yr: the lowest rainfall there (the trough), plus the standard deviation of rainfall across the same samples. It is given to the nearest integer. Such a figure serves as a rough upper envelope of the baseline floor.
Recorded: 174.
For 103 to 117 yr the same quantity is 168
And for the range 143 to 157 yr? 150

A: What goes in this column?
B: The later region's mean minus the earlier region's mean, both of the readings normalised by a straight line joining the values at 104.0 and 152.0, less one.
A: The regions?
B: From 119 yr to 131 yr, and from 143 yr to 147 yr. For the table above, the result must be -0.10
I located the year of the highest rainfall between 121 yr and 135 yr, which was 126.0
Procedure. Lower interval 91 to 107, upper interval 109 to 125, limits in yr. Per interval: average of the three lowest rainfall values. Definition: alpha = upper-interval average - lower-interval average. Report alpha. 29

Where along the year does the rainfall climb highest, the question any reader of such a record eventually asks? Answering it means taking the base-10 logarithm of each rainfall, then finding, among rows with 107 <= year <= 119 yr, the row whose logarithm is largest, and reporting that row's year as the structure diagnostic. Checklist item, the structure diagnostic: 112.0 yr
